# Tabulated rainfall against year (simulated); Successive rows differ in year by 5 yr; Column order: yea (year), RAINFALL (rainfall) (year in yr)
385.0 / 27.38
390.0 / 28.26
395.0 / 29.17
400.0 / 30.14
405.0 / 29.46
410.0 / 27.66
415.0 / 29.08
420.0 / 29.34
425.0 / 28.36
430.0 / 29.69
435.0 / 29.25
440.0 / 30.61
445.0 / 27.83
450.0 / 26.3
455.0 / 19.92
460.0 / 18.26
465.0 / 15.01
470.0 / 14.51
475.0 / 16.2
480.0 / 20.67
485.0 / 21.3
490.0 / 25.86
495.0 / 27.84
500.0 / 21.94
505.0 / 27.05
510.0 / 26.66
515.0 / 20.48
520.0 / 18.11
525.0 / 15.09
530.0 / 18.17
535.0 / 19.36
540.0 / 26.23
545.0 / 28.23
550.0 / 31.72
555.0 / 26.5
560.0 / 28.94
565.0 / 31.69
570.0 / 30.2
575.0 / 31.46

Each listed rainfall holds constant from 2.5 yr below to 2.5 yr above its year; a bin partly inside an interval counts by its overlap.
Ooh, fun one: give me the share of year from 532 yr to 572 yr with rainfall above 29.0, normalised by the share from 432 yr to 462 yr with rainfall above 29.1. 1.1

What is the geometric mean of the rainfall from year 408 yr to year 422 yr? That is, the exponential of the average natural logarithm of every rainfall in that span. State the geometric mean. 28.7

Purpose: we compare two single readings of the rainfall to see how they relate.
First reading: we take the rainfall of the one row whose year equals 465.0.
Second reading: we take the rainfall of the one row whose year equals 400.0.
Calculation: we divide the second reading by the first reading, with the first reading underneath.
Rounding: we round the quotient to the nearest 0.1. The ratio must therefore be 2.0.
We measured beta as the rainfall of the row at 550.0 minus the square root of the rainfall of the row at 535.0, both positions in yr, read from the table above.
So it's 27.3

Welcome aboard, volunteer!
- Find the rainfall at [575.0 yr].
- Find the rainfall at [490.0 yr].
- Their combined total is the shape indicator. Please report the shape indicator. 57.3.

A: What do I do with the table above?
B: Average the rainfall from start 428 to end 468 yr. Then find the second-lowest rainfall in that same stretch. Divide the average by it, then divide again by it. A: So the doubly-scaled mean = 0.07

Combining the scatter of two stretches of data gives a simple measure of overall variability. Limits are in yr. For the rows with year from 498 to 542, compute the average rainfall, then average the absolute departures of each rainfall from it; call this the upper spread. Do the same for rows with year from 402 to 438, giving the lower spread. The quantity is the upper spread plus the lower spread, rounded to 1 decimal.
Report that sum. 4.1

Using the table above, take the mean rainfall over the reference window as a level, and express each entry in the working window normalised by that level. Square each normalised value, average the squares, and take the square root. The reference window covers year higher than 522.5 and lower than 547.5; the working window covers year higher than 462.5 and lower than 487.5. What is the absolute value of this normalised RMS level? 0.8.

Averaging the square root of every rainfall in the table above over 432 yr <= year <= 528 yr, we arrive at 4.69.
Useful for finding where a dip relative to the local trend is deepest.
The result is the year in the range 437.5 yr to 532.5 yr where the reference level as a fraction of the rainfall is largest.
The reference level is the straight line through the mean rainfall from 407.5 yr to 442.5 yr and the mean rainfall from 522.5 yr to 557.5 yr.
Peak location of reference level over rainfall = 470.0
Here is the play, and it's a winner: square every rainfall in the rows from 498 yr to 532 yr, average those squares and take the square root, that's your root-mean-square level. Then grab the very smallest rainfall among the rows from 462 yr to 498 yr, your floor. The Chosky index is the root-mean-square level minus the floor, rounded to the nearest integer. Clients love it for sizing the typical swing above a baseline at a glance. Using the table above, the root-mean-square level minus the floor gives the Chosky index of 7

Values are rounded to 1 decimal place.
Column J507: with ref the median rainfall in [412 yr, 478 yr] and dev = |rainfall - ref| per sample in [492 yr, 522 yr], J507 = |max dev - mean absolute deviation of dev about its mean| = 6.2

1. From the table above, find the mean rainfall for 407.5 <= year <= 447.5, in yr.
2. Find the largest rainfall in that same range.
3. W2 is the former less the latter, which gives -1.6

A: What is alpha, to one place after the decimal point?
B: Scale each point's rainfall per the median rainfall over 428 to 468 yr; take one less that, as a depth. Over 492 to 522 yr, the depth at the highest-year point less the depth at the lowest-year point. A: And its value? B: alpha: 0.4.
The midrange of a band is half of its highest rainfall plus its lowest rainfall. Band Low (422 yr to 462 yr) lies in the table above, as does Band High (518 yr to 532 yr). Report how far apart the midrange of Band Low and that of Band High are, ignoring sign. 7.8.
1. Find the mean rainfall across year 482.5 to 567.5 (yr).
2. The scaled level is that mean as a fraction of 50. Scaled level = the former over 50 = 0.488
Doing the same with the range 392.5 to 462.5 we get 0.550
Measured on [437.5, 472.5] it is 0.436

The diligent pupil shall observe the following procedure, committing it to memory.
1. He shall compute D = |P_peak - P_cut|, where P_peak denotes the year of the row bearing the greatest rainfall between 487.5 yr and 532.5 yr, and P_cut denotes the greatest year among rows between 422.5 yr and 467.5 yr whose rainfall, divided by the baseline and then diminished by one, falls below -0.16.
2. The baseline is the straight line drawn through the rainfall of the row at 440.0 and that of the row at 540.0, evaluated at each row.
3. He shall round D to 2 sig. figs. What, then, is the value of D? 30 yr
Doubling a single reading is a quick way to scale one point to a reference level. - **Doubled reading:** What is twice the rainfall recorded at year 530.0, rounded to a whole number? 36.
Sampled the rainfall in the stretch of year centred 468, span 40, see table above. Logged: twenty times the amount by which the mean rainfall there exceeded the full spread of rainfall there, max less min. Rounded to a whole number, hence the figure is 145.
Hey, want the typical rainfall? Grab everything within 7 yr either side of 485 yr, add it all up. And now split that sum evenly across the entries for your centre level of 22.6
